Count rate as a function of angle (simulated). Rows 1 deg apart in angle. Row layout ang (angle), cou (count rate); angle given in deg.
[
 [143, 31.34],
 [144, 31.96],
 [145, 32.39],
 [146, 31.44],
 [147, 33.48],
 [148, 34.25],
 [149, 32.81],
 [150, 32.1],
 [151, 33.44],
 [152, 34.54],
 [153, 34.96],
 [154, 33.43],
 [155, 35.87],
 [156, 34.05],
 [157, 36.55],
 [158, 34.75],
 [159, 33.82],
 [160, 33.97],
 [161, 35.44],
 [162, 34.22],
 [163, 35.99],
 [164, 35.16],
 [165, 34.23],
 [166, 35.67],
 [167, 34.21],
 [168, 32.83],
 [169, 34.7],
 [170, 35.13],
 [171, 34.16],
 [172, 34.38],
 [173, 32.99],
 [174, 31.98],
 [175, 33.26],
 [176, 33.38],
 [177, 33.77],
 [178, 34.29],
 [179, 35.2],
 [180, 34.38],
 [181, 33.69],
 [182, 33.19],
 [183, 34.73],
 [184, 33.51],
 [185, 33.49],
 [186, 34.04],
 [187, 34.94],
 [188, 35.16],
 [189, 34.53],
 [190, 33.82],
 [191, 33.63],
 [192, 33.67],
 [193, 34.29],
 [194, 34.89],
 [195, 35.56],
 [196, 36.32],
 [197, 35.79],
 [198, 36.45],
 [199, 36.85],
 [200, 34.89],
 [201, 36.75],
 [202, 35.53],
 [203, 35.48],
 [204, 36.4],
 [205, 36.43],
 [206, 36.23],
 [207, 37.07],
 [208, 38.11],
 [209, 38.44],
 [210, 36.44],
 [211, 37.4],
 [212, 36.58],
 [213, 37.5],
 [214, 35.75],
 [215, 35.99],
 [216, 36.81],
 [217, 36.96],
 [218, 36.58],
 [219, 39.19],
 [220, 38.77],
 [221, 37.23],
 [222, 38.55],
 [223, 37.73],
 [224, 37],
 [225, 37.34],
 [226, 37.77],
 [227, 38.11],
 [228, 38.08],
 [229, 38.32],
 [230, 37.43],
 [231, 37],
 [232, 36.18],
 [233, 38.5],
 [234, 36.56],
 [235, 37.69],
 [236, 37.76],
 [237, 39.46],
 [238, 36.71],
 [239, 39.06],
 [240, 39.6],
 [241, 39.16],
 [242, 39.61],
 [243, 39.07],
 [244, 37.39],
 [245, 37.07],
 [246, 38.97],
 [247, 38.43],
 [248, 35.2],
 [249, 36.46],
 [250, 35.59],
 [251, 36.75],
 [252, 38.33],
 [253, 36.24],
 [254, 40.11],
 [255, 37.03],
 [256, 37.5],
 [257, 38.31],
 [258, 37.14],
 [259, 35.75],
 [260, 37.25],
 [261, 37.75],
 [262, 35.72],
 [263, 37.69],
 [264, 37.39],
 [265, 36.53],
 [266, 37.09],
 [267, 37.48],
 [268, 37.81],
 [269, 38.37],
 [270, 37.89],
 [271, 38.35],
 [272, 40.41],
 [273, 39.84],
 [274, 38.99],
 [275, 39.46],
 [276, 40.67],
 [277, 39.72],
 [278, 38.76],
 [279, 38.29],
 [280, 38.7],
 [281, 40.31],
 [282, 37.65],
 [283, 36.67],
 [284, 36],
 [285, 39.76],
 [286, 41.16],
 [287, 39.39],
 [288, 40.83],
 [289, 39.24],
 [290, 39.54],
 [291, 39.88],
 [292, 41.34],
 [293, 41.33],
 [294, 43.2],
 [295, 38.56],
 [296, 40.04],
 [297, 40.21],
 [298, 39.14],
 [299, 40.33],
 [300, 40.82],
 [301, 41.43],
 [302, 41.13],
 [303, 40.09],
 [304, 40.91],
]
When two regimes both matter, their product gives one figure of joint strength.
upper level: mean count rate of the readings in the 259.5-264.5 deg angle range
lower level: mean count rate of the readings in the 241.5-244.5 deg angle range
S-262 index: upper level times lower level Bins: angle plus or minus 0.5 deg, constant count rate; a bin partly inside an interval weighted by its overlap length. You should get 1438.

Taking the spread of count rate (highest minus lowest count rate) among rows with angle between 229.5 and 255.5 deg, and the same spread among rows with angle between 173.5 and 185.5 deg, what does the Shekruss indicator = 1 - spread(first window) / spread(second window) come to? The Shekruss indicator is -0.52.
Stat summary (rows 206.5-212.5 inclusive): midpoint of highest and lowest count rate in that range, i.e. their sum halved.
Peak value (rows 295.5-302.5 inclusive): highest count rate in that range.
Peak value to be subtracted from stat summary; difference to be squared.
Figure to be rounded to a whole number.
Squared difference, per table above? 16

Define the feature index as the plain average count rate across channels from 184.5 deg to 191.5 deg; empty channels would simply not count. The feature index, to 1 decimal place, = 34.2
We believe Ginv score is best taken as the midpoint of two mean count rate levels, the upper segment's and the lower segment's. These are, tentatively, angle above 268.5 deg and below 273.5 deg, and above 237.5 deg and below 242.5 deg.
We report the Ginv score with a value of 39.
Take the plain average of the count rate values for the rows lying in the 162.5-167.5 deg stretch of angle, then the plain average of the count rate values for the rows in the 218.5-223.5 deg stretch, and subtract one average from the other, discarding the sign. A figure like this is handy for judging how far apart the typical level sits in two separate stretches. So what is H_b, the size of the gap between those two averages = 3.2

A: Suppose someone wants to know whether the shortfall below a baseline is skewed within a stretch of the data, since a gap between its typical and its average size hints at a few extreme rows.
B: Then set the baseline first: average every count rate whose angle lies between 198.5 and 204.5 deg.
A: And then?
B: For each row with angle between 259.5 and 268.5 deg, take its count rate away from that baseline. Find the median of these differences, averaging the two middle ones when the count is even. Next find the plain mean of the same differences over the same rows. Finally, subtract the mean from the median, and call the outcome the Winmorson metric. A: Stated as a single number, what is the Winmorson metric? -0.20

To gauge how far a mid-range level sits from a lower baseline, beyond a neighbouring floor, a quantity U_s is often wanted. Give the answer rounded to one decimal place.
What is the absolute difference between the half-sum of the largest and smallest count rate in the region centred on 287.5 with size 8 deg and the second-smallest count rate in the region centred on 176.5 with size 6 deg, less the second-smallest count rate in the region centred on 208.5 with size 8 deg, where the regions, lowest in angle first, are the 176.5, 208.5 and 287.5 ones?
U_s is -31.1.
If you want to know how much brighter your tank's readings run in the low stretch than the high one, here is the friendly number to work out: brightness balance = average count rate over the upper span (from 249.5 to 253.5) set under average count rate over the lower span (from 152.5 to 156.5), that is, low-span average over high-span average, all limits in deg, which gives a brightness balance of 0.94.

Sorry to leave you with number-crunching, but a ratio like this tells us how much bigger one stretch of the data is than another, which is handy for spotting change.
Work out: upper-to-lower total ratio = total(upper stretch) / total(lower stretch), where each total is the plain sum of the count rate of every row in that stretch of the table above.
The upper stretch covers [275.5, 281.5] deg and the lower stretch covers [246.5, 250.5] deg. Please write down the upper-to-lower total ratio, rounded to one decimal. 1.6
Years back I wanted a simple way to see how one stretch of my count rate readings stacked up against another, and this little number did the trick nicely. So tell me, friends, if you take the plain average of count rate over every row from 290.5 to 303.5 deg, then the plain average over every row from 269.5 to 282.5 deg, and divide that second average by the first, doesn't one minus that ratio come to 0.035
